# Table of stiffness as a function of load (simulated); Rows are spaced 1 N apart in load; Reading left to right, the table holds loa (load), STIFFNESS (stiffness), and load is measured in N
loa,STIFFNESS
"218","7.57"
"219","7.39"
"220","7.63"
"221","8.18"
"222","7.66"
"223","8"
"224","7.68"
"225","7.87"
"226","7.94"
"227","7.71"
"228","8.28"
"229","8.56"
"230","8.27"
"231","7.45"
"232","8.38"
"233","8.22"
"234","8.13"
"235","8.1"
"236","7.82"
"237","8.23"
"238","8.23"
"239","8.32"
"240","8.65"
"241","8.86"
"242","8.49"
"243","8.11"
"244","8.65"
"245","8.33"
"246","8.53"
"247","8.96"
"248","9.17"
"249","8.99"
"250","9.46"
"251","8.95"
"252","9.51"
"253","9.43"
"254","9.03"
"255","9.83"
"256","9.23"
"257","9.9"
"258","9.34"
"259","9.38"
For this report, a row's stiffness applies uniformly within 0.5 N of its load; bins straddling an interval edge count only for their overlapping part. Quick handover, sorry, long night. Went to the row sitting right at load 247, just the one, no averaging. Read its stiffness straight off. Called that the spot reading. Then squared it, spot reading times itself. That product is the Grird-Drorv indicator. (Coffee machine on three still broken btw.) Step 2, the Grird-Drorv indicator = 80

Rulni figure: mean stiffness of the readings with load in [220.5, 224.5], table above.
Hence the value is 7.9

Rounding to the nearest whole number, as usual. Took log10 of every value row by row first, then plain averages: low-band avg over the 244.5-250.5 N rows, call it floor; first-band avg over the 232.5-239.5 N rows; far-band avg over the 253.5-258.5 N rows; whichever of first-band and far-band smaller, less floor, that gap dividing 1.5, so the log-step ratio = -39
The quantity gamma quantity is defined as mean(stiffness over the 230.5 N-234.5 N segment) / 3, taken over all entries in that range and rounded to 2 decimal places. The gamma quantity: 2.68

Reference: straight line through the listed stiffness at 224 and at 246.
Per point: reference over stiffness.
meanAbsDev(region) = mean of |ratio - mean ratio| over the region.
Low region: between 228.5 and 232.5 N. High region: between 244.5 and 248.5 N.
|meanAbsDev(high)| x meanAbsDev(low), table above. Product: 0.0014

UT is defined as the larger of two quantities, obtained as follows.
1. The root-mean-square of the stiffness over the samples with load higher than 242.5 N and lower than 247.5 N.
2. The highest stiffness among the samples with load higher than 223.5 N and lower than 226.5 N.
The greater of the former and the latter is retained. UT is 8.52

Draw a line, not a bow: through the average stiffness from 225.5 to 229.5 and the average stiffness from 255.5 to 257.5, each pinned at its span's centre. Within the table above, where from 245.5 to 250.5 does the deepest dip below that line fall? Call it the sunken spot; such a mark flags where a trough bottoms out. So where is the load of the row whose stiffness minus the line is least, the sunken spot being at 246 N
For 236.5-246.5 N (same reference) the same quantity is 243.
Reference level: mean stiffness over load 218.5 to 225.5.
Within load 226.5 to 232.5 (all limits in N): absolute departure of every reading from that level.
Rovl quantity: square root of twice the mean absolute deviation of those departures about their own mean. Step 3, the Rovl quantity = 0.60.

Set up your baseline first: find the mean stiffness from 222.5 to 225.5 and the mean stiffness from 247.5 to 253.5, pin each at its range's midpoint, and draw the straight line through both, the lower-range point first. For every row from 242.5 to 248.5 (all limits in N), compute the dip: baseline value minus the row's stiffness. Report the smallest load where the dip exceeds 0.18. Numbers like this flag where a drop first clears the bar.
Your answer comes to 243 N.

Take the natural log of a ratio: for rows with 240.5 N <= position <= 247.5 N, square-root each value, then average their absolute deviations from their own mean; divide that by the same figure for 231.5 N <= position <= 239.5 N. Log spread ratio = 0.6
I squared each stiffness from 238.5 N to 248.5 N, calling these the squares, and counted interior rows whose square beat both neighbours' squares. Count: 2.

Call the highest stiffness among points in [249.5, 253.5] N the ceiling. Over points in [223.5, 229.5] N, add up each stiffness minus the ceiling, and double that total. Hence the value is -18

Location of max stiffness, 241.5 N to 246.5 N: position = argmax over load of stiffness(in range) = 244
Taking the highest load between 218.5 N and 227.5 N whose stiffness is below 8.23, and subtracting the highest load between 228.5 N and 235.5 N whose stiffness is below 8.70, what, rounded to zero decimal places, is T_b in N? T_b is -8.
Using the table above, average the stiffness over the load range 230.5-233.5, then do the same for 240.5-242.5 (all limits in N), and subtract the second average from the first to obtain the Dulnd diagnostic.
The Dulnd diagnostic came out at -0.66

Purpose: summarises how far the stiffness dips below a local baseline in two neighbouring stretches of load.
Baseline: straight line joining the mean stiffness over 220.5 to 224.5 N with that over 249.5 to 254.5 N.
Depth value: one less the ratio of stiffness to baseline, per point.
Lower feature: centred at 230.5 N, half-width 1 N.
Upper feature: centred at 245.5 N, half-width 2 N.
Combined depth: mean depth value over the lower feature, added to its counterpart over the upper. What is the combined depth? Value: 0.087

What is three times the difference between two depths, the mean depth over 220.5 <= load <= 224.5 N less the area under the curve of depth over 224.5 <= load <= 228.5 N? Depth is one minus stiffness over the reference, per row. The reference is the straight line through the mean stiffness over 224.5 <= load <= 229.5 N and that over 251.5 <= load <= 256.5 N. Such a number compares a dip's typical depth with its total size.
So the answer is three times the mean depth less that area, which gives -0.2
